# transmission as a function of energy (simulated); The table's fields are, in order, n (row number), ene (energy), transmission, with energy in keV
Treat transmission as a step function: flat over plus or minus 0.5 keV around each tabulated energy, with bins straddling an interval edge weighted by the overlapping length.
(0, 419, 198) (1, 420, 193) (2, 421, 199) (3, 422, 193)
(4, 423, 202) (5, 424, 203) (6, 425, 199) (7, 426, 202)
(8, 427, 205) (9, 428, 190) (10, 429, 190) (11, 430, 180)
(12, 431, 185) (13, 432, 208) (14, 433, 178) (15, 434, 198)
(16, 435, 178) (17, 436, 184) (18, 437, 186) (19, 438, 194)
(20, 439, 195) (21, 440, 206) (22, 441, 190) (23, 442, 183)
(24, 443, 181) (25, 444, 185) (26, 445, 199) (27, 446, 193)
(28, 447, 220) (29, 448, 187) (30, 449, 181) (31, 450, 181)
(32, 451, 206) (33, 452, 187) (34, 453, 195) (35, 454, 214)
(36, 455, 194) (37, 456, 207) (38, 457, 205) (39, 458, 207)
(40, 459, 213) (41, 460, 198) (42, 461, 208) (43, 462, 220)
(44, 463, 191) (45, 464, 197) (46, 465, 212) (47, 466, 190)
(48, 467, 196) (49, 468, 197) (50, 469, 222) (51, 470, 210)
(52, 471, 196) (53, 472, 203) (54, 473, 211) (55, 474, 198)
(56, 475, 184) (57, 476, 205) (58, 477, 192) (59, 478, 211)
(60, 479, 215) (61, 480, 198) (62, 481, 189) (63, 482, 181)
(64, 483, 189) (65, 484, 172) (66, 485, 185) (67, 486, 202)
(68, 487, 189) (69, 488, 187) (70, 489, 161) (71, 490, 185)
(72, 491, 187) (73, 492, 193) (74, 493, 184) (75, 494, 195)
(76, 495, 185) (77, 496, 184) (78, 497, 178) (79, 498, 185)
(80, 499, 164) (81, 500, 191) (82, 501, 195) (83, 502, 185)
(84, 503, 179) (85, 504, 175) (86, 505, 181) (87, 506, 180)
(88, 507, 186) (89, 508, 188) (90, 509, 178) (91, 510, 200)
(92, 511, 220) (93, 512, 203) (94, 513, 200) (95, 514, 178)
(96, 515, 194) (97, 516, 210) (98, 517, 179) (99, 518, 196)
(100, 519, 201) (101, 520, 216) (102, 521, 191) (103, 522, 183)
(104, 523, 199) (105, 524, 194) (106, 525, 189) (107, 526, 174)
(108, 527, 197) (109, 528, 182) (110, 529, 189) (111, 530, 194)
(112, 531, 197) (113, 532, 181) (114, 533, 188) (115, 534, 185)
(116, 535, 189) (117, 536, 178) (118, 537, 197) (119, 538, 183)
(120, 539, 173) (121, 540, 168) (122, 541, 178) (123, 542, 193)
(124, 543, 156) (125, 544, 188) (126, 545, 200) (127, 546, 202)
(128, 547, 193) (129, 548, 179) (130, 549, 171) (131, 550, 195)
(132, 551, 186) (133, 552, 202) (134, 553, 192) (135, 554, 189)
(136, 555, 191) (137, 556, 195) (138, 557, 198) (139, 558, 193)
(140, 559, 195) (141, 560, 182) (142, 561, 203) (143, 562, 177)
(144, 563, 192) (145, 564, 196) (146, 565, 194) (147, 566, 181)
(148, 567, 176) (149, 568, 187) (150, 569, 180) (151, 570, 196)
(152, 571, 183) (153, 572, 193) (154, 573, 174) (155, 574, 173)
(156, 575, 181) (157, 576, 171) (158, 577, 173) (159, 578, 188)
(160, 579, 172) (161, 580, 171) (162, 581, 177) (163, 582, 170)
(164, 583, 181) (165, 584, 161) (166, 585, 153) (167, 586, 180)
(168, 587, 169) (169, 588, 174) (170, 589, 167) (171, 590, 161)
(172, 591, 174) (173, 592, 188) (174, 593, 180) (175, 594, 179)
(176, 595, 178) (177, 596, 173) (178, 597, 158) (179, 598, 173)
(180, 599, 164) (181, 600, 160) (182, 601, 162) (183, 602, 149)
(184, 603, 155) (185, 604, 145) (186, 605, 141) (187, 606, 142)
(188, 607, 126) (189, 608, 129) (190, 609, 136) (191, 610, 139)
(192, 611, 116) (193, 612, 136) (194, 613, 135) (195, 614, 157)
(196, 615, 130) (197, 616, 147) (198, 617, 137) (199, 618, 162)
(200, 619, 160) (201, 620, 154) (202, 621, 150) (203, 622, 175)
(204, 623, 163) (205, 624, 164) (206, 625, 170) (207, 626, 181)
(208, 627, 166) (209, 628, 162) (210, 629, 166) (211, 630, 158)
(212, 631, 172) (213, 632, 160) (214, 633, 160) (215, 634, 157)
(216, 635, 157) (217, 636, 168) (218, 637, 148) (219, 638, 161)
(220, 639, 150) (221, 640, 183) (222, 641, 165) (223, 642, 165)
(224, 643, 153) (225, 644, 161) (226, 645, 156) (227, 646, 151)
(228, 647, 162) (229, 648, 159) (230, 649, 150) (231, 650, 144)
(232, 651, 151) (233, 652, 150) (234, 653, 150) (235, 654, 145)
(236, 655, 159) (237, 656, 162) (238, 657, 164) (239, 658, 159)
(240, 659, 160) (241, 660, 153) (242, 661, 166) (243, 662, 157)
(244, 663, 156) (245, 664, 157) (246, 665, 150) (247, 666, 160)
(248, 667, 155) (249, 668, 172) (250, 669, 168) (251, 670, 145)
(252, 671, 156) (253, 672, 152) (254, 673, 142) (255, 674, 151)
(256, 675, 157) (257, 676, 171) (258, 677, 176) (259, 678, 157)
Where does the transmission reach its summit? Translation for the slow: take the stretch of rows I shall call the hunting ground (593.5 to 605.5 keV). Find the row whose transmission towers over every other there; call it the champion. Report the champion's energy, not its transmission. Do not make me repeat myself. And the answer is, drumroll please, 594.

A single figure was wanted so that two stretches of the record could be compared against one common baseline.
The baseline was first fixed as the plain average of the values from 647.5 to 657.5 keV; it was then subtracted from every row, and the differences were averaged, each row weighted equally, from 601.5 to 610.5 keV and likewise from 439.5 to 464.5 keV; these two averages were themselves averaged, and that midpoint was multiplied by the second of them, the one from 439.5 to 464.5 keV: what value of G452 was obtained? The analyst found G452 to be 698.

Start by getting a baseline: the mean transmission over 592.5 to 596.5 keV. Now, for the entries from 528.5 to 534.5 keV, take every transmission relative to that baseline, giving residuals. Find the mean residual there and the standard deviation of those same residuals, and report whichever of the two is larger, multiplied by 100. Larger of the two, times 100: 1150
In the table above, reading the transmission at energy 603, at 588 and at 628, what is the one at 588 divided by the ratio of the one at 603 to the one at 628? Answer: 182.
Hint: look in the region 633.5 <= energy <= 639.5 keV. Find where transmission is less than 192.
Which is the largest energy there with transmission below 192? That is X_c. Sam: 639 keV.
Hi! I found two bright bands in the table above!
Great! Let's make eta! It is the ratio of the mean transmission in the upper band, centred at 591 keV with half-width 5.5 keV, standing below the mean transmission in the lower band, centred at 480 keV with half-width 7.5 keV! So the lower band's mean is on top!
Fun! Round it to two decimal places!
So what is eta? 1.11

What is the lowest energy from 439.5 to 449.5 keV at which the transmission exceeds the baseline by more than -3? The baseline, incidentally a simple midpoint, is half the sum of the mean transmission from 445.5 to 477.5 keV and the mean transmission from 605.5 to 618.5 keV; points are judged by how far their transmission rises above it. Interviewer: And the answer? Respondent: 440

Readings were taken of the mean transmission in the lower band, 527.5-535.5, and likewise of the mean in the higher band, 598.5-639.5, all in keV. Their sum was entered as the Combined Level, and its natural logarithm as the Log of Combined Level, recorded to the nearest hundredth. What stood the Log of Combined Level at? 5.83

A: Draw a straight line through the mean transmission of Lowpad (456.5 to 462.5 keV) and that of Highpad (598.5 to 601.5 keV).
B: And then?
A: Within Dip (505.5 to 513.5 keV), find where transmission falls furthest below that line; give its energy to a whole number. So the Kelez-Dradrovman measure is 509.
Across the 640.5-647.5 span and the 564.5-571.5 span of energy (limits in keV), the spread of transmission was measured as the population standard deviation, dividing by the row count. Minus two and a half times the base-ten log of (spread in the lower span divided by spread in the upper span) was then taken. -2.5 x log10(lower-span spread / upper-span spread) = -0.3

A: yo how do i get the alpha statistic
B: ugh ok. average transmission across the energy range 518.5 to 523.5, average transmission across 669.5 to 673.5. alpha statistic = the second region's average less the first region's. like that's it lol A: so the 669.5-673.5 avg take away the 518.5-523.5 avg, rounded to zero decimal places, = -49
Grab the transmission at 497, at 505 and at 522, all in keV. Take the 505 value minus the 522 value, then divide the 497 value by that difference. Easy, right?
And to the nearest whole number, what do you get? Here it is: -89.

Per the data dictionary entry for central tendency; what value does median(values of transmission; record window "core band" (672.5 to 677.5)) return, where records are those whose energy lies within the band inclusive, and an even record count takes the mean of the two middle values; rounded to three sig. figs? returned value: 157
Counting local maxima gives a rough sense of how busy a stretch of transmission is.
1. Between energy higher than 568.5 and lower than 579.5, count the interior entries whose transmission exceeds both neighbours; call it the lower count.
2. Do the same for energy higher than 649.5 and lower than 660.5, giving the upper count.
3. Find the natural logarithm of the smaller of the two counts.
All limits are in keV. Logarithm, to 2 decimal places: 1.10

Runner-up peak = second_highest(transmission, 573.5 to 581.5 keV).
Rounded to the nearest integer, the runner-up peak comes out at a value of 181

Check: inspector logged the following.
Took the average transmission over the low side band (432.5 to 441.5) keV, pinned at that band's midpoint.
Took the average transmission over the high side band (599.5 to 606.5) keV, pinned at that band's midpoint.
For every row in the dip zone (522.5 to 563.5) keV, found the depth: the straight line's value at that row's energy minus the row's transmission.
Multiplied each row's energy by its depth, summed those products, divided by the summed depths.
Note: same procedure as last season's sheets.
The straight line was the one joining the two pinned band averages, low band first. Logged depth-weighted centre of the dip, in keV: 545.0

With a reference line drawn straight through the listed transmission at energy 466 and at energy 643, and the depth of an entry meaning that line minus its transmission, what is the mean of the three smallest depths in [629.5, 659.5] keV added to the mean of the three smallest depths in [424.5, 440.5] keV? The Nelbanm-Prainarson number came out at -29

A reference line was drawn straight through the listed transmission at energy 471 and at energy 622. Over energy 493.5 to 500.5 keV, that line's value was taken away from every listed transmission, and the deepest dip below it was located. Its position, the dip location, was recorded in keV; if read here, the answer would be 499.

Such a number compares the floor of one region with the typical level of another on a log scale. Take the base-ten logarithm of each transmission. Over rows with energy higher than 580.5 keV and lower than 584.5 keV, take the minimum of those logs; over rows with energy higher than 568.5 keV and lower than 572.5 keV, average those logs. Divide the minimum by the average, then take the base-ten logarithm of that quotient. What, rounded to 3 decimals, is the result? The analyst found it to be -0.013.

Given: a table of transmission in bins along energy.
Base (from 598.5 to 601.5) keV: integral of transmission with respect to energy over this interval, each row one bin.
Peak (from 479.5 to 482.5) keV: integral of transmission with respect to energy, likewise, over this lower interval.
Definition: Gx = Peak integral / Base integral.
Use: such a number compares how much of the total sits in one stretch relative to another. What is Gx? 1.17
